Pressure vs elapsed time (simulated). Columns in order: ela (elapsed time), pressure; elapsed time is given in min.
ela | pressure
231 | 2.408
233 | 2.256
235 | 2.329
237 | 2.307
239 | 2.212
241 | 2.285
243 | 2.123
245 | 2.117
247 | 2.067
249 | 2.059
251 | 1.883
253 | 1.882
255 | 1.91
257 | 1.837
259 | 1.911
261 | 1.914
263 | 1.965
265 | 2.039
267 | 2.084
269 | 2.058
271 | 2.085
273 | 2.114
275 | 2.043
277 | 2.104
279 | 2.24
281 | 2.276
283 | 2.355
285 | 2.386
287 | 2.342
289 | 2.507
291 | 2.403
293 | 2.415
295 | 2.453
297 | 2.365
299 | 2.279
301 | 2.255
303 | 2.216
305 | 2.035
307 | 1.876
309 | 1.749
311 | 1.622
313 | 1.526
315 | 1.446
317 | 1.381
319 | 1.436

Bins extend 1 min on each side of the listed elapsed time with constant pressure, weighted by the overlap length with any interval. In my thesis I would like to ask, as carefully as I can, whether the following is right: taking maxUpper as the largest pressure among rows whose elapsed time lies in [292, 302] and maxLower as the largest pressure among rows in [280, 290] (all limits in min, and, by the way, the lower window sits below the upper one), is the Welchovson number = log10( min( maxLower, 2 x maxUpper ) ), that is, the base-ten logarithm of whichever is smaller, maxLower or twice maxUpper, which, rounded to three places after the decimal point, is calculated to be 0.399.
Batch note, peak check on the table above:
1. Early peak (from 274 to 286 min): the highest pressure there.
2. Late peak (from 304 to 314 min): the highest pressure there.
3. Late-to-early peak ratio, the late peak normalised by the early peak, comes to 0.85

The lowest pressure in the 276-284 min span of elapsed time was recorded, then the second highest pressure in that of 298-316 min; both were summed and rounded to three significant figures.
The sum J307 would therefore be 4.36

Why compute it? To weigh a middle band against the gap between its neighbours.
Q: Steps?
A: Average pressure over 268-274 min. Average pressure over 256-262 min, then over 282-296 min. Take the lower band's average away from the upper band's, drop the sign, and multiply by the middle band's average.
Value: 1.1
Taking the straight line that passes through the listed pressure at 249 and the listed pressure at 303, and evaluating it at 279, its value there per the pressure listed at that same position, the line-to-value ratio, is 0.96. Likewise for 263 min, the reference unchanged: 1.07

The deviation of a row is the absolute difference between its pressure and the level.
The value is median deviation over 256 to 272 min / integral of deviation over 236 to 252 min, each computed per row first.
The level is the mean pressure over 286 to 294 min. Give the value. 0.091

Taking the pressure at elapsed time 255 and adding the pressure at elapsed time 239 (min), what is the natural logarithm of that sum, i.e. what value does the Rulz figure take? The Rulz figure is 1.416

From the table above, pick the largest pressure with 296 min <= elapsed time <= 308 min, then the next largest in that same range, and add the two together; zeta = 4.64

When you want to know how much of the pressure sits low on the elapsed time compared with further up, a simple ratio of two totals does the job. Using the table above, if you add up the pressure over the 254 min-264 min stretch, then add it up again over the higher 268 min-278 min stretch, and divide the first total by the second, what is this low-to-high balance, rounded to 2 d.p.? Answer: 0.92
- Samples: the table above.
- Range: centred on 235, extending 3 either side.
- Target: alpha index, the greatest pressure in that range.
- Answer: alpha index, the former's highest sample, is 2.329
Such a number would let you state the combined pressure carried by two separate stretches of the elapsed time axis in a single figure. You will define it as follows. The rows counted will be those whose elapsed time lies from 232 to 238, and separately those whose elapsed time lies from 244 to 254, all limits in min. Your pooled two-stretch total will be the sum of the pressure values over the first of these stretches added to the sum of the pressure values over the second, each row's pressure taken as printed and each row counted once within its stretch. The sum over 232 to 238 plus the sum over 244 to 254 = 17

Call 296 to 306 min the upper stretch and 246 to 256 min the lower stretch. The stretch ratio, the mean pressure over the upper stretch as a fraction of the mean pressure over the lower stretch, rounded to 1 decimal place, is 1.1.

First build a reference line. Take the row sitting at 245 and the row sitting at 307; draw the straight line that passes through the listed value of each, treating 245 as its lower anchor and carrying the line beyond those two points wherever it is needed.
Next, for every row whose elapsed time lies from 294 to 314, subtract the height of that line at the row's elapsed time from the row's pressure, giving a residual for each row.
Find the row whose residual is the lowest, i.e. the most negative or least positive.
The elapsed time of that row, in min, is 313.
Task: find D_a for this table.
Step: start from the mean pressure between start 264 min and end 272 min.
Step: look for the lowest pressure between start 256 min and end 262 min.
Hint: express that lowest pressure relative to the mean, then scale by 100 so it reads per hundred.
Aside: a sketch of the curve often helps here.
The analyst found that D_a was 89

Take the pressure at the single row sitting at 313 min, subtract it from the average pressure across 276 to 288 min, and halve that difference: 0.38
